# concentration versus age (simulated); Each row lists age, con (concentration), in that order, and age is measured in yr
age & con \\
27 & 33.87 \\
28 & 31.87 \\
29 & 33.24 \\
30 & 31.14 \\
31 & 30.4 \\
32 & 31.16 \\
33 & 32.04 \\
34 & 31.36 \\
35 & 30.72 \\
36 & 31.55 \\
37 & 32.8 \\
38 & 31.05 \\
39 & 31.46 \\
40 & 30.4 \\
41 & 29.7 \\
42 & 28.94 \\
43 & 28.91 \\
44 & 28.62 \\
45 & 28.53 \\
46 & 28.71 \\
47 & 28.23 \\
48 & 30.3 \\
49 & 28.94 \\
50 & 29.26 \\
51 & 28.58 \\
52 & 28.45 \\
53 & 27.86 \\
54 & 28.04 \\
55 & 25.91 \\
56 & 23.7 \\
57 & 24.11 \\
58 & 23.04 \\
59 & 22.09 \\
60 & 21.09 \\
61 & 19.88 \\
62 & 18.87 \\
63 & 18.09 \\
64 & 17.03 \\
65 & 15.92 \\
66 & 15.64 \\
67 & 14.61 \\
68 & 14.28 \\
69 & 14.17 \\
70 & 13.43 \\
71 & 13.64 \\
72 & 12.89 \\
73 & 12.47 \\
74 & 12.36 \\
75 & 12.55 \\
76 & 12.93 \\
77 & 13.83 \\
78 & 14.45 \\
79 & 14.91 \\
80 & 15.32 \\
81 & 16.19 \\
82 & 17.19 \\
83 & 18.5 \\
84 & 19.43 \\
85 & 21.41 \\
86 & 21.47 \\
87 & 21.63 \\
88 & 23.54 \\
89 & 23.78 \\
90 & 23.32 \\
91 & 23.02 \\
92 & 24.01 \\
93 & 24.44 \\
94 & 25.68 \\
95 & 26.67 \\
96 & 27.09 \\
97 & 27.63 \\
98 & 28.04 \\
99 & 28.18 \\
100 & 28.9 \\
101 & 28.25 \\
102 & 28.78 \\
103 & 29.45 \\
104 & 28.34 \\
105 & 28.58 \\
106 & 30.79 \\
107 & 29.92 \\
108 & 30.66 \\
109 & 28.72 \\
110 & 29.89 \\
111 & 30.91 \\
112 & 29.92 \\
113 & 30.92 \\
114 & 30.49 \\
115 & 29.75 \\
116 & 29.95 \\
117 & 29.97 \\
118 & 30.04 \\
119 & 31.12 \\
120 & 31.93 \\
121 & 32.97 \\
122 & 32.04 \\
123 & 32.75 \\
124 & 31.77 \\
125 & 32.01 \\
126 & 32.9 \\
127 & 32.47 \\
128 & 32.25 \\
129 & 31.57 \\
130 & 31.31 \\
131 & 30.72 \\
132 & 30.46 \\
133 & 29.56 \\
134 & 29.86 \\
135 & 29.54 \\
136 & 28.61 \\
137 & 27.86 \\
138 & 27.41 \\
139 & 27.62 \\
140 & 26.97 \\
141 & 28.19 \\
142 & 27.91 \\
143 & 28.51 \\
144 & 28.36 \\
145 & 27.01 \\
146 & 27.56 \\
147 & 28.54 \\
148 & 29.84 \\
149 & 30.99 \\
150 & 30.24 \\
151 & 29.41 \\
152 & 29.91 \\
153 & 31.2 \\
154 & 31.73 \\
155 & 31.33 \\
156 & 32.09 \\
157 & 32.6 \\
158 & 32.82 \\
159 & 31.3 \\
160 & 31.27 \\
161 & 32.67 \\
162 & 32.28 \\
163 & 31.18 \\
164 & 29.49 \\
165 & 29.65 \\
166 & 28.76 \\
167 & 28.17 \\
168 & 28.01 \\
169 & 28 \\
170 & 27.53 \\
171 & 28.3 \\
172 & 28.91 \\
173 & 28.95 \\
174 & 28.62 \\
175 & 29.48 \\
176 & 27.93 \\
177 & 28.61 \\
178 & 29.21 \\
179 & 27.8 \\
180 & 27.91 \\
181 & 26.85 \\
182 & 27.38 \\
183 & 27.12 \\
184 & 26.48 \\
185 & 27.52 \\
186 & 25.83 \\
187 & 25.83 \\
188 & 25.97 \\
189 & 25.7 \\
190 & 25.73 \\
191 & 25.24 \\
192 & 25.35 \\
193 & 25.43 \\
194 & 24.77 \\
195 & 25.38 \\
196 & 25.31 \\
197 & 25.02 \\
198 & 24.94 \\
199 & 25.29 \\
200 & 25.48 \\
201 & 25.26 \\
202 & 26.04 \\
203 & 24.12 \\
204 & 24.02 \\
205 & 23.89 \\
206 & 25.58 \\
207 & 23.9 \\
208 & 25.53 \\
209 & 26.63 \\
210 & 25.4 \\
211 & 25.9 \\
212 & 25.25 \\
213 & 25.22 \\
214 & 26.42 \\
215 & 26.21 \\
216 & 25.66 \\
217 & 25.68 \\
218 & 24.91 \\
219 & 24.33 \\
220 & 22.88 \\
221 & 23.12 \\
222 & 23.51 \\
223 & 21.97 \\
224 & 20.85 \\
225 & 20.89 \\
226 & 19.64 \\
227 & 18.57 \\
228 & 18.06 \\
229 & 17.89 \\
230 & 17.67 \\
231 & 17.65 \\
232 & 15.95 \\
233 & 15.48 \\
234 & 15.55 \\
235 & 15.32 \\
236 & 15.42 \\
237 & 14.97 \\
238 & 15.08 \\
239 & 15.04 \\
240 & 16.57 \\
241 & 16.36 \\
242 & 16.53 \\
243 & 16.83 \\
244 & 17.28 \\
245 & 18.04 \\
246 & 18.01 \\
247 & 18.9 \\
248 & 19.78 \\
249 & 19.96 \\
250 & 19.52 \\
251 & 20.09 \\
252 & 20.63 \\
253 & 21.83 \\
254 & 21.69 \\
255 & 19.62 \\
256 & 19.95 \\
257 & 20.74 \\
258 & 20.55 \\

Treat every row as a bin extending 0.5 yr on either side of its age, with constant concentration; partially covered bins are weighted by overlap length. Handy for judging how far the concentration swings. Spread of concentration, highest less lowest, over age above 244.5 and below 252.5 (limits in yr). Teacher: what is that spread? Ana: 2.6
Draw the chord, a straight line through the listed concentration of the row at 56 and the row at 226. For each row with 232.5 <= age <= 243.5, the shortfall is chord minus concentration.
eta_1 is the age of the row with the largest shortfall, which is 237 yr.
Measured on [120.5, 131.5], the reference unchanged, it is 131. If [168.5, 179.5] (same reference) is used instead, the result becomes 170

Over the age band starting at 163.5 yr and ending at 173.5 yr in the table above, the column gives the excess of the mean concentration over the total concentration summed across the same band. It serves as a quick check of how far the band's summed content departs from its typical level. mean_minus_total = -257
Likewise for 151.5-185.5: -972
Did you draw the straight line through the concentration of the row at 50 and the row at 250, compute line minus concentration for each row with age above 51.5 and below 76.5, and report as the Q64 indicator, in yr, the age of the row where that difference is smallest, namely 52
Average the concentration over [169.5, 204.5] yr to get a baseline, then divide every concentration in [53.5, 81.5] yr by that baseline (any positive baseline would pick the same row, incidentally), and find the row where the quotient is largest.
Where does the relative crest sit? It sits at 54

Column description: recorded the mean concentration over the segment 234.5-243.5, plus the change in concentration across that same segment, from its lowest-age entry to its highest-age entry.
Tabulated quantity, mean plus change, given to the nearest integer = 17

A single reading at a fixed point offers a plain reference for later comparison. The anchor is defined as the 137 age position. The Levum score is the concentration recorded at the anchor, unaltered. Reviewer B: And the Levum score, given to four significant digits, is 27.86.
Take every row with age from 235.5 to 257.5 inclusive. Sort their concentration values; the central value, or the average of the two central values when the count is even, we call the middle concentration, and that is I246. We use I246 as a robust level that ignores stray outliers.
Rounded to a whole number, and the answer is 18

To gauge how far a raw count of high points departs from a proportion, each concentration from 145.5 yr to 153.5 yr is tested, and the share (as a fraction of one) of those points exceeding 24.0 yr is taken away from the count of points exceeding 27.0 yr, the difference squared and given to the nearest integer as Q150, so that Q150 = 49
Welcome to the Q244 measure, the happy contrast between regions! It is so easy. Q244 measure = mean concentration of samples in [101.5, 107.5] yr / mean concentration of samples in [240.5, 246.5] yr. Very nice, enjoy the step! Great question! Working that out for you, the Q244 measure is 1.7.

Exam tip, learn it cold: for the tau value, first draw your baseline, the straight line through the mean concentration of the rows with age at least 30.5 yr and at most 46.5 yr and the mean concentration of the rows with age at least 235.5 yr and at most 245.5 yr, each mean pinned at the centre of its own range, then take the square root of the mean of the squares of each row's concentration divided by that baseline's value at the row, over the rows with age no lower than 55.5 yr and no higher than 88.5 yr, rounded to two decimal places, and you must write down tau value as 0.63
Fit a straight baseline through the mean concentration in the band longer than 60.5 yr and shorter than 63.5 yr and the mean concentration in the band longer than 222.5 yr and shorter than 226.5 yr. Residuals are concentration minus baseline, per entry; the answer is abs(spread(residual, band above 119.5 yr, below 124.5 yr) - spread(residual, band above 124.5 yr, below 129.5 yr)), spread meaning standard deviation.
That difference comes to 0.0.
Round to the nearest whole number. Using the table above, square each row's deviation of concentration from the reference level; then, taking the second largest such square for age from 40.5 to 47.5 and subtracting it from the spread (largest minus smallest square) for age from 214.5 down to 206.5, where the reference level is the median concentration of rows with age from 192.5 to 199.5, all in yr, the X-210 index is -11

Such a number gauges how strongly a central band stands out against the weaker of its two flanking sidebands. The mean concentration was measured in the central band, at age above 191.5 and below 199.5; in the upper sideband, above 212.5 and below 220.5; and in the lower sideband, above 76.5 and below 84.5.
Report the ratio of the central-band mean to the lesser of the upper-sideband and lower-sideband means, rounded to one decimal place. 1.6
